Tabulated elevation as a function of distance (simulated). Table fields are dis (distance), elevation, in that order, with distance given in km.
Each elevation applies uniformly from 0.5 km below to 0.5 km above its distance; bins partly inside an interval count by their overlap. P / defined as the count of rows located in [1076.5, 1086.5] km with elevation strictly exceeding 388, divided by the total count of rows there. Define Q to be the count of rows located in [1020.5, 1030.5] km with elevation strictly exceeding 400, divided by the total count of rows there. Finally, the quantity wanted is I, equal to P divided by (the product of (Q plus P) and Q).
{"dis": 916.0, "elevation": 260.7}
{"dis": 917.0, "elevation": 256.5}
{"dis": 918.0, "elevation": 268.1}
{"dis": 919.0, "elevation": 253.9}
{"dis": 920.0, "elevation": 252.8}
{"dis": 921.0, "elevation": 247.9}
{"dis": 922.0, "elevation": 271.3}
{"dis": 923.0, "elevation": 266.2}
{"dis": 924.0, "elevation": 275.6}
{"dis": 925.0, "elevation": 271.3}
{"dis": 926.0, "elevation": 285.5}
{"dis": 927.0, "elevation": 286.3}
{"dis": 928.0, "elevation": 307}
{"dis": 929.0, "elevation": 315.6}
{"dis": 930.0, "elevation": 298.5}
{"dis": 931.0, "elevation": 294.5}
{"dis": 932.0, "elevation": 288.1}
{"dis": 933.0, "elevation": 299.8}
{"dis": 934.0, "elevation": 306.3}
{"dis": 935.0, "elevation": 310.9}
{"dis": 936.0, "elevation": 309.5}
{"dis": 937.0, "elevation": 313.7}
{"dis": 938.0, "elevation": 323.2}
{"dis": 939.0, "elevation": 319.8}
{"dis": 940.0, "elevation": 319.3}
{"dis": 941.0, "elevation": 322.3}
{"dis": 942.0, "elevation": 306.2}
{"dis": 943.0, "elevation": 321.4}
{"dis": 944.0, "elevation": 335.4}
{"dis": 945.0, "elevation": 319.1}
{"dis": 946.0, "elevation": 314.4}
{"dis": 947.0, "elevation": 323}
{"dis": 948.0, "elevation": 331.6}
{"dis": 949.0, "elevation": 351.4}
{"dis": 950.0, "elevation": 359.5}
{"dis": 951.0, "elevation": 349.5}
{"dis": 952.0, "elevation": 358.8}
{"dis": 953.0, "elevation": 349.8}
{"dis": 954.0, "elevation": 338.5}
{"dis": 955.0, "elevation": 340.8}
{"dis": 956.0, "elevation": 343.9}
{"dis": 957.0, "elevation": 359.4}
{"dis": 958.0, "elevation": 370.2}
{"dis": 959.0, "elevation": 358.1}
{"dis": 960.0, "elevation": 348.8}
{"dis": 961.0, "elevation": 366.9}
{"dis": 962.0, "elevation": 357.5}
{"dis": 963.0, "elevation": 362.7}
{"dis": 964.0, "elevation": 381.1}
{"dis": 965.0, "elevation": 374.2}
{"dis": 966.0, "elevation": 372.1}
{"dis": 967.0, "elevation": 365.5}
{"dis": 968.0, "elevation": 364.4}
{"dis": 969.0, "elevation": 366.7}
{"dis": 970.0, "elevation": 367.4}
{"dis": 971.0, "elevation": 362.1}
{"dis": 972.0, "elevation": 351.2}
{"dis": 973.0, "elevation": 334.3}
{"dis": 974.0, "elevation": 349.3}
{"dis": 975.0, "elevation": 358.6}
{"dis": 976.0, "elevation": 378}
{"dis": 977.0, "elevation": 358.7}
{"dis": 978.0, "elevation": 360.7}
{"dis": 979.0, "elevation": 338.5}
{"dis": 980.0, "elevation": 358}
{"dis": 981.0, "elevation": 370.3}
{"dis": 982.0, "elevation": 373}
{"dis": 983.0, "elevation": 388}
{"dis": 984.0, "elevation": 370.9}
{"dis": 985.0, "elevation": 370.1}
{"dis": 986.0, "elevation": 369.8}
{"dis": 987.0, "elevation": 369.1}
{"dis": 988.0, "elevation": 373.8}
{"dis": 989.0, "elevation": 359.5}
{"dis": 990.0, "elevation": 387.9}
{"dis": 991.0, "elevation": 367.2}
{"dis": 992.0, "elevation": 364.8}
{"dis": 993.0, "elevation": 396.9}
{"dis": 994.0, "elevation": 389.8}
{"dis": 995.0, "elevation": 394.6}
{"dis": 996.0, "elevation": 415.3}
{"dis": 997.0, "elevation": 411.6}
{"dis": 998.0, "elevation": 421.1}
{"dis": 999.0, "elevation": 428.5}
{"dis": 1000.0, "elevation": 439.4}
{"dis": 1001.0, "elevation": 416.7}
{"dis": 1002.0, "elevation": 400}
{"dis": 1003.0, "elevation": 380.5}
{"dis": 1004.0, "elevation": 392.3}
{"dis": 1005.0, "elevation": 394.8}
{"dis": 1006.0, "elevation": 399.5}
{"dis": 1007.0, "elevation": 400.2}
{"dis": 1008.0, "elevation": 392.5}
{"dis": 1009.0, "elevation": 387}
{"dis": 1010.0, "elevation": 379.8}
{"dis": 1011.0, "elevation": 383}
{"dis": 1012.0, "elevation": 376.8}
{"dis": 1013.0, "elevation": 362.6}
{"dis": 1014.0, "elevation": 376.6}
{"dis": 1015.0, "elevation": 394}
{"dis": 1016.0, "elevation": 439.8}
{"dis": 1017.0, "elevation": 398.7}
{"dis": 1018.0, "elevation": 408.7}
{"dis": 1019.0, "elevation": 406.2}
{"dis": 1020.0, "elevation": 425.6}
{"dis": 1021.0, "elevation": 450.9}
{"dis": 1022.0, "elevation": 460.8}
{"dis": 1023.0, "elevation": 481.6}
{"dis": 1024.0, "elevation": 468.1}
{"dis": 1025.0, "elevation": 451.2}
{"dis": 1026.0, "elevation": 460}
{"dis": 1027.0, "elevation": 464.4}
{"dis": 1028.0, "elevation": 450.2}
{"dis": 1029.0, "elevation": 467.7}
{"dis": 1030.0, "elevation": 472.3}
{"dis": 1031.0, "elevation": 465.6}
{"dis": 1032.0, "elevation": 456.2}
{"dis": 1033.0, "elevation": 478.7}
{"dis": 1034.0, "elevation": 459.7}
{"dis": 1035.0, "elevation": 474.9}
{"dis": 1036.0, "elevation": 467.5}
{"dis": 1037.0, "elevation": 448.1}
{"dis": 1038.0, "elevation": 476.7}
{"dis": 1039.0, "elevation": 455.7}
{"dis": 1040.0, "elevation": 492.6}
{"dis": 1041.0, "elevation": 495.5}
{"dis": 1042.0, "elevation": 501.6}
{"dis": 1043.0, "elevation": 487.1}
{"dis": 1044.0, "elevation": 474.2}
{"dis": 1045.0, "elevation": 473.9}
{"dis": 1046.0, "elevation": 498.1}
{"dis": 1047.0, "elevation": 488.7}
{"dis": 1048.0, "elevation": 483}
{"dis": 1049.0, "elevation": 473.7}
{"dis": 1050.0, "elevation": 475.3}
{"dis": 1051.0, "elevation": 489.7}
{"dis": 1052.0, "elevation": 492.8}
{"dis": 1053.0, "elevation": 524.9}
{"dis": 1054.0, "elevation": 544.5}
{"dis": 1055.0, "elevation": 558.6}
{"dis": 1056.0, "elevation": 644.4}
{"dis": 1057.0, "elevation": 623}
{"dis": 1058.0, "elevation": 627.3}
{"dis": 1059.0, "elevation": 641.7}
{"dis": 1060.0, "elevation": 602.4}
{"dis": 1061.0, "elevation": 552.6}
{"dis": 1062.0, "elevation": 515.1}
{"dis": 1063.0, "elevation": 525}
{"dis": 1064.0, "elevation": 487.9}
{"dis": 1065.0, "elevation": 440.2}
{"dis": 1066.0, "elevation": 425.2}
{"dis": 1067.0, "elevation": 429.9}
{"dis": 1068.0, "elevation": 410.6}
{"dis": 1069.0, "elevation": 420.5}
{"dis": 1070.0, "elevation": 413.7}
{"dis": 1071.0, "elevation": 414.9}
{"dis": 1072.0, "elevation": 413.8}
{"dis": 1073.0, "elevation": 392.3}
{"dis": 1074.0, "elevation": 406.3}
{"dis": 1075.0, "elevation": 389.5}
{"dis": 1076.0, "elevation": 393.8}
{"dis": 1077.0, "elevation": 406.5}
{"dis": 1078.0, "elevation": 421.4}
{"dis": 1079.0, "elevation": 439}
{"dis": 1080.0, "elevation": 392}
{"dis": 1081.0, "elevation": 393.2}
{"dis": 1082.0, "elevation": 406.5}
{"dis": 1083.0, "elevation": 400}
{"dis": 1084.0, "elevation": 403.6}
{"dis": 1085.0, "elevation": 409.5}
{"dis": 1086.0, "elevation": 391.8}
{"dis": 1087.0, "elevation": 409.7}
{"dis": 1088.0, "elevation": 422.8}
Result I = 0.50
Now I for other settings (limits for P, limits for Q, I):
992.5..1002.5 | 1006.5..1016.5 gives 4.17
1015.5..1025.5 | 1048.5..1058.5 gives 0.50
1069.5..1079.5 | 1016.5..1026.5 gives 0.58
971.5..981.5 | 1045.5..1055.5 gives 0.00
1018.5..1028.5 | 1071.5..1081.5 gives 1.33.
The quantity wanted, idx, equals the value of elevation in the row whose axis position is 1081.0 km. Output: 393.2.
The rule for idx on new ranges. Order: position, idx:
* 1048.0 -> 483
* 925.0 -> 271.3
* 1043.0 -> 487.1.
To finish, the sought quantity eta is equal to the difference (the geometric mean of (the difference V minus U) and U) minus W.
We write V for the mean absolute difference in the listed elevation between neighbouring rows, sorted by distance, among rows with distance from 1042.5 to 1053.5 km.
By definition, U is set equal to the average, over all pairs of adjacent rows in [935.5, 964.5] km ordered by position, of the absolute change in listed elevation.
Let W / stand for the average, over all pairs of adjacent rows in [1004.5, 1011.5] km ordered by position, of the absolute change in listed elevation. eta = -1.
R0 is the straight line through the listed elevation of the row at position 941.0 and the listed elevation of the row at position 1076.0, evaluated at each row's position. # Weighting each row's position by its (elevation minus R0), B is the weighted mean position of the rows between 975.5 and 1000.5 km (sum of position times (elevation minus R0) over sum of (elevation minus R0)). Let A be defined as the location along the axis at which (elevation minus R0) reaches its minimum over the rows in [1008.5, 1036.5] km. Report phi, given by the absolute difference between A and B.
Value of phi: 21.8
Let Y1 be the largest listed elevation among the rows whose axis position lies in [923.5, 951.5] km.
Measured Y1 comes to 359.5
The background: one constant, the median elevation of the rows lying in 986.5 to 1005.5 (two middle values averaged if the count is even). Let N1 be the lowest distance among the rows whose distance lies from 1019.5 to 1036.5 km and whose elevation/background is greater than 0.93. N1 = 1020.0 km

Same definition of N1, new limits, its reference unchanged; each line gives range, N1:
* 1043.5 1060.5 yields 1044.0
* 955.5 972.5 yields 958.0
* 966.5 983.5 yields 970.0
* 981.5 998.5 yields 982.0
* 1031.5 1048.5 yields 1032.0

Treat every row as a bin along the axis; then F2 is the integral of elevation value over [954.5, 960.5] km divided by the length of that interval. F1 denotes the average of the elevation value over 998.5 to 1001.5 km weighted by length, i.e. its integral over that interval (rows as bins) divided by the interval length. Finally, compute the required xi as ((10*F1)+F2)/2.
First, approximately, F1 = 428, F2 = 354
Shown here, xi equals 2318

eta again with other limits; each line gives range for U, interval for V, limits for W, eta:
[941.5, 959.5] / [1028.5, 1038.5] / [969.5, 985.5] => -6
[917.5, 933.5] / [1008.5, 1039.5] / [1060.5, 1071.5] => -11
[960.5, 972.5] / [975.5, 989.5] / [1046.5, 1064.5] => -19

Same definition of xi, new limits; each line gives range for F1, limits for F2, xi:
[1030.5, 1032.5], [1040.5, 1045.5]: 2548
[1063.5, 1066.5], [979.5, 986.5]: 2441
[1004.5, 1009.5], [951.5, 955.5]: 2147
